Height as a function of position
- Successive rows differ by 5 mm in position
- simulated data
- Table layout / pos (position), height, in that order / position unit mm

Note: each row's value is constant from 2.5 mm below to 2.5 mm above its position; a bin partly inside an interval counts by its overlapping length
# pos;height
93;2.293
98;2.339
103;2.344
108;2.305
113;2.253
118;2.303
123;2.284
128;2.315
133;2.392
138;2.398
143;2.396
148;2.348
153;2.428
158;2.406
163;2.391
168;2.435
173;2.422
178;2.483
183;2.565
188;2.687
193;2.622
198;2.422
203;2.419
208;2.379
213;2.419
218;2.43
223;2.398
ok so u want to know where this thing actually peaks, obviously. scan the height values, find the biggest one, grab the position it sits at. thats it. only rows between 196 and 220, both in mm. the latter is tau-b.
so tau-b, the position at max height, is 218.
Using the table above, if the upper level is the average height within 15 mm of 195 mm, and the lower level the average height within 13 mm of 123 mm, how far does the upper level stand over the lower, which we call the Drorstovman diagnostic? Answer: 0.21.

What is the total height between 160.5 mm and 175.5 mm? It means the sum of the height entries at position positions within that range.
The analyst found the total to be 7.25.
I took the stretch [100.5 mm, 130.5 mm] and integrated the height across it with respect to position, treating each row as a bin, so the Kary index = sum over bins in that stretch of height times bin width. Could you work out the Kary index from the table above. 69.0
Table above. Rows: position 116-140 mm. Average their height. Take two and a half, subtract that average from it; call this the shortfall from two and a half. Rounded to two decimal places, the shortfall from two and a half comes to 0.16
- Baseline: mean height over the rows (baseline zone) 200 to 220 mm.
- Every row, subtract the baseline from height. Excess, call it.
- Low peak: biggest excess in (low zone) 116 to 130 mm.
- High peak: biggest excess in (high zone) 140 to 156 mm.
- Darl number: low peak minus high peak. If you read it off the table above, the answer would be -0.11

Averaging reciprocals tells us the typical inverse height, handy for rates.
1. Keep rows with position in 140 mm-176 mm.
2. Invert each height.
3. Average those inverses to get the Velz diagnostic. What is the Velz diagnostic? 0.416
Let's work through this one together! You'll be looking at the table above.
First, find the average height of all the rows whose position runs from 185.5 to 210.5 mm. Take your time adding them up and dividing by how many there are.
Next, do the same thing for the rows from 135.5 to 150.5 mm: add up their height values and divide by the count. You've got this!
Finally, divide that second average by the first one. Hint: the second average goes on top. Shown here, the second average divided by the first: 0.950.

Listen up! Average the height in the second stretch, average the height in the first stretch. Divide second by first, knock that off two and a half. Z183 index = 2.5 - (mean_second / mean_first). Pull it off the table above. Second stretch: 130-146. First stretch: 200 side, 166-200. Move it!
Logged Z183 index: 1.55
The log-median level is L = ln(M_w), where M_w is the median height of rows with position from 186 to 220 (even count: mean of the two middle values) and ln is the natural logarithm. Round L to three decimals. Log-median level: 0.885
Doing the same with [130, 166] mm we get 0.874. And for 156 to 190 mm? 0.890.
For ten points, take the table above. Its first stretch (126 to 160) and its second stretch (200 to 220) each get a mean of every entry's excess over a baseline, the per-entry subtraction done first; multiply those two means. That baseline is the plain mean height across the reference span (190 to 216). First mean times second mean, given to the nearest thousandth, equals 0.003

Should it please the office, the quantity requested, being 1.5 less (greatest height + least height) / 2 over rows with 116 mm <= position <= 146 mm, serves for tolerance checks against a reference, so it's -0.84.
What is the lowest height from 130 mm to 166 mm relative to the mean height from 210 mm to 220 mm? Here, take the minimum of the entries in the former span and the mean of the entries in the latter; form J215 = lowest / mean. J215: 0.97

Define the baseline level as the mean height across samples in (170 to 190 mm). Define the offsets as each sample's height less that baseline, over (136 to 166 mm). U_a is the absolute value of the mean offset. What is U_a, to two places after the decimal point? 0.14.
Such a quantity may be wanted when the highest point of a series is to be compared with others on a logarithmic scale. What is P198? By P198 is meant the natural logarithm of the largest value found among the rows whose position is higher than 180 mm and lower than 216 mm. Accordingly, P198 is 0.99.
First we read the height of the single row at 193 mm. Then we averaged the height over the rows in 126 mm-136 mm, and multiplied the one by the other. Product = 6.2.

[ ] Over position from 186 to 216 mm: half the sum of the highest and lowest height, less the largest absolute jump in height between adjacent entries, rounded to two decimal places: 2.33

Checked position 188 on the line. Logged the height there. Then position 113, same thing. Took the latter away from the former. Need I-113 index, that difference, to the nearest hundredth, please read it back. 0.43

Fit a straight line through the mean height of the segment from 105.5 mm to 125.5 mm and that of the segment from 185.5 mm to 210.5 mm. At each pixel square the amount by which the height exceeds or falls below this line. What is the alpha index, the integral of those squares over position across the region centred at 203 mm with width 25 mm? 0.37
